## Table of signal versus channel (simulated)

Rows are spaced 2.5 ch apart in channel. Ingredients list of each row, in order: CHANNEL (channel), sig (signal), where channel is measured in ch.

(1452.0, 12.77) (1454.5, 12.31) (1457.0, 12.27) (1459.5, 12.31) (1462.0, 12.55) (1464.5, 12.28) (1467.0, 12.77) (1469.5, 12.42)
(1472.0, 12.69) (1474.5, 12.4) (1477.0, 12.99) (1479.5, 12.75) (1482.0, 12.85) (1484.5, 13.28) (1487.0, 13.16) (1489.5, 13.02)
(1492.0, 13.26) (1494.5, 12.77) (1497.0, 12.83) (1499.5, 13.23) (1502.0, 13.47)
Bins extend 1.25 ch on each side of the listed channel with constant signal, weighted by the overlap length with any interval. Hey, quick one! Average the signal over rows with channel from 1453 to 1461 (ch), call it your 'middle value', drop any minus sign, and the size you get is 12.3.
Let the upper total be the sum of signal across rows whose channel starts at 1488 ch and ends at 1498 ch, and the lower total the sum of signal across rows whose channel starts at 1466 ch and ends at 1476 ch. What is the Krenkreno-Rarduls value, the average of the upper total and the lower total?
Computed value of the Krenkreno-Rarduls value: 51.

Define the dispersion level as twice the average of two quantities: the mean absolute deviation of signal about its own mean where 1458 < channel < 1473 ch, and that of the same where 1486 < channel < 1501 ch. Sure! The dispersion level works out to 0.338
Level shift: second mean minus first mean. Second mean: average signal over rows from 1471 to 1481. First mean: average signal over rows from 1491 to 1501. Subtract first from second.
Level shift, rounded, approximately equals -0.32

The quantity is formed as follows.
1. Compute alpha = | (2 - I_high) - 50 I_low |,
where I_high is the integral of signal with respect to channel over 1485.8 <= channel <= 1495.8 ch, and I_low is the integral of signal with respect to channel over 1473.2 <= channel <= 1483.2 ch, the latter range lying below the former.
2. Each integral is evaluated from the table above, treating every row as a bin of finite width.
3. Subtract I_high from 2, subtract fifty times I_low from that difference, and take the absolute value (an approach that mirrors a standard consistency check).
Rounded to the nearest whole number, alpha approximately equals 6502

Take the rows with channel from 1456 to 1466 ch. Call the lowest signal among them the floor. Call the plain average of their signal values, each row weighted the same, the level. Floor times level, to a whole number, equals 152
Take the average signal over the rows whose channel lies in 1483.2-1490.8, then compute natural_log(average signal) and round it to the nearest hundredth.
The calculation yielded 2.58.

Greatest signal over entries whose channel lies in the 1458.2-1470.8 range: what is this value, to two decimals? 12.77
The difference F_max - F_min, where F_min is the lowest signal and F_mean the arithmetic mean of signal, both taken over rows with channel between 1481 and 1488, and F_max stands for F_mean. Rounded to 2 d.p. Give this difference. 0.25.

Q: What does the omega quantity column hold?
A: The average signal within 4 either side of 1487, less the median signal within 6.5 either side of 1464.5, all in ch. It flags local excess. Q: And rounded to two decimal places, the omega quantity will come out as 0.73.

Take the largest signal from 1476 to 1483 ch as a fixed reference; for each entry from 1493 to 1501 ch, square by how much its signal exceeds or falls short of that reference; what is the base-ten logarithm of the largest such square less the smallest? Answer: -1.5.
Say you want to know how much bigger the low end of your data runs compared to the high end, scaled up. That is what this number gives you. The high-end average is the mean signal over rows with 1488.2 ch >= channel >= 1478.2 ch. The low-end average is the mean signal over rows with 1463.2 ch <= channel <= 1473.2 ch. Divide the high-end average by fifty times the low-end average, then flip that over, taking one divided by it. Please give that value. 48.2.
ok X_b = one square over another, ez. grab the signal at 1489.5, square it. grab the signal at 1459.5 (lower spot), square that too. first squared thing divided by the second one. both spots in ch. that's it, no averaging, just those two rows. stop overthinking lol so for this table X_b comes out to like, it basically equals 1.12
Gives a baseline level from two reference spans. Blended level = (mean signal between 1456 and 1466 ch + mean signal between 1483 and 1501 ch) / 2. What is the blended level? 12.7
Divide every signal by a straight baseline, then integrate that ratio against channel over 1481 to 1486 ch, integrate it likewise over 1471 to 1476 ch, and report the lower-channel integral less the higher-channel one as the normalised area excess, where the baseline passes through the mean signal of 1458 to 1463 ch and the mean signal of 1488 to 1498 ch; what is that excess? -0.14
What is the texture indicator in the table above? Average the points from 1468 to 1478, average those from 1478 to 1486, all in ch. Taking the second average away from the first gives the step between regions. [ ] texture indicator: -0.3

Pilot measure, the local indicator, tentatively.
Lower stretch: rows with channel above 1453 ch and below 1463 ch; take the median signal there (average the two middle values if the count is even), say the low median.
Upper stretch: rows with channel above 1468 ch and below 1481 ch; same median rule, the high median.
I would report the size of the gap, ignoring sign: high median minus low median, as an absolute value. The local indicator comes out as 0.38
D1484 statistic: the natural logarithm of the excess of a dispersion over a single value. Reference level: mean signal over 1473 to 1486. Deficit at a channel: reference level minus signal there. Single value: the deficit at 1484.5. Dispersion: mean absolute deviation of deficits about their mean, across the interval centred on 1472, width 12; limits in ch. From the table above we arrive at -0.5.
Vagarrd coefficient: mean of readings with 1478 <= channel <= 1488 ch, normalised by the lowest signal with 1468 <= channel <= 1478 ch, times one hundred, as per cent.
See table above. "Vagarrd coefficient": 104.9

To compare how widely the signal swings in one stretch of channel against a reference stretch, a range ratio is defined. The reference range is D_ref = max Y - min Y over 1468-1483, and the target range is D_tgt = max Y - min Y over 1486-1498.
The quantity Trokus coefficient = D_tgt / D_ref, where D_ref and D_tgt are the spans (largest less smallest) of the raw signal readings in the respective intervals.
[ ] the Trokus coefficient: 0.83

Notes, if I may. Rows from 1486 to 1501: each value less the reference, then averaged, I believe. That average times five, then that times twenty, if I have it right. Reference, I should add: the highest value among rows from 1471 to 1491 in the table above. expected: -23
